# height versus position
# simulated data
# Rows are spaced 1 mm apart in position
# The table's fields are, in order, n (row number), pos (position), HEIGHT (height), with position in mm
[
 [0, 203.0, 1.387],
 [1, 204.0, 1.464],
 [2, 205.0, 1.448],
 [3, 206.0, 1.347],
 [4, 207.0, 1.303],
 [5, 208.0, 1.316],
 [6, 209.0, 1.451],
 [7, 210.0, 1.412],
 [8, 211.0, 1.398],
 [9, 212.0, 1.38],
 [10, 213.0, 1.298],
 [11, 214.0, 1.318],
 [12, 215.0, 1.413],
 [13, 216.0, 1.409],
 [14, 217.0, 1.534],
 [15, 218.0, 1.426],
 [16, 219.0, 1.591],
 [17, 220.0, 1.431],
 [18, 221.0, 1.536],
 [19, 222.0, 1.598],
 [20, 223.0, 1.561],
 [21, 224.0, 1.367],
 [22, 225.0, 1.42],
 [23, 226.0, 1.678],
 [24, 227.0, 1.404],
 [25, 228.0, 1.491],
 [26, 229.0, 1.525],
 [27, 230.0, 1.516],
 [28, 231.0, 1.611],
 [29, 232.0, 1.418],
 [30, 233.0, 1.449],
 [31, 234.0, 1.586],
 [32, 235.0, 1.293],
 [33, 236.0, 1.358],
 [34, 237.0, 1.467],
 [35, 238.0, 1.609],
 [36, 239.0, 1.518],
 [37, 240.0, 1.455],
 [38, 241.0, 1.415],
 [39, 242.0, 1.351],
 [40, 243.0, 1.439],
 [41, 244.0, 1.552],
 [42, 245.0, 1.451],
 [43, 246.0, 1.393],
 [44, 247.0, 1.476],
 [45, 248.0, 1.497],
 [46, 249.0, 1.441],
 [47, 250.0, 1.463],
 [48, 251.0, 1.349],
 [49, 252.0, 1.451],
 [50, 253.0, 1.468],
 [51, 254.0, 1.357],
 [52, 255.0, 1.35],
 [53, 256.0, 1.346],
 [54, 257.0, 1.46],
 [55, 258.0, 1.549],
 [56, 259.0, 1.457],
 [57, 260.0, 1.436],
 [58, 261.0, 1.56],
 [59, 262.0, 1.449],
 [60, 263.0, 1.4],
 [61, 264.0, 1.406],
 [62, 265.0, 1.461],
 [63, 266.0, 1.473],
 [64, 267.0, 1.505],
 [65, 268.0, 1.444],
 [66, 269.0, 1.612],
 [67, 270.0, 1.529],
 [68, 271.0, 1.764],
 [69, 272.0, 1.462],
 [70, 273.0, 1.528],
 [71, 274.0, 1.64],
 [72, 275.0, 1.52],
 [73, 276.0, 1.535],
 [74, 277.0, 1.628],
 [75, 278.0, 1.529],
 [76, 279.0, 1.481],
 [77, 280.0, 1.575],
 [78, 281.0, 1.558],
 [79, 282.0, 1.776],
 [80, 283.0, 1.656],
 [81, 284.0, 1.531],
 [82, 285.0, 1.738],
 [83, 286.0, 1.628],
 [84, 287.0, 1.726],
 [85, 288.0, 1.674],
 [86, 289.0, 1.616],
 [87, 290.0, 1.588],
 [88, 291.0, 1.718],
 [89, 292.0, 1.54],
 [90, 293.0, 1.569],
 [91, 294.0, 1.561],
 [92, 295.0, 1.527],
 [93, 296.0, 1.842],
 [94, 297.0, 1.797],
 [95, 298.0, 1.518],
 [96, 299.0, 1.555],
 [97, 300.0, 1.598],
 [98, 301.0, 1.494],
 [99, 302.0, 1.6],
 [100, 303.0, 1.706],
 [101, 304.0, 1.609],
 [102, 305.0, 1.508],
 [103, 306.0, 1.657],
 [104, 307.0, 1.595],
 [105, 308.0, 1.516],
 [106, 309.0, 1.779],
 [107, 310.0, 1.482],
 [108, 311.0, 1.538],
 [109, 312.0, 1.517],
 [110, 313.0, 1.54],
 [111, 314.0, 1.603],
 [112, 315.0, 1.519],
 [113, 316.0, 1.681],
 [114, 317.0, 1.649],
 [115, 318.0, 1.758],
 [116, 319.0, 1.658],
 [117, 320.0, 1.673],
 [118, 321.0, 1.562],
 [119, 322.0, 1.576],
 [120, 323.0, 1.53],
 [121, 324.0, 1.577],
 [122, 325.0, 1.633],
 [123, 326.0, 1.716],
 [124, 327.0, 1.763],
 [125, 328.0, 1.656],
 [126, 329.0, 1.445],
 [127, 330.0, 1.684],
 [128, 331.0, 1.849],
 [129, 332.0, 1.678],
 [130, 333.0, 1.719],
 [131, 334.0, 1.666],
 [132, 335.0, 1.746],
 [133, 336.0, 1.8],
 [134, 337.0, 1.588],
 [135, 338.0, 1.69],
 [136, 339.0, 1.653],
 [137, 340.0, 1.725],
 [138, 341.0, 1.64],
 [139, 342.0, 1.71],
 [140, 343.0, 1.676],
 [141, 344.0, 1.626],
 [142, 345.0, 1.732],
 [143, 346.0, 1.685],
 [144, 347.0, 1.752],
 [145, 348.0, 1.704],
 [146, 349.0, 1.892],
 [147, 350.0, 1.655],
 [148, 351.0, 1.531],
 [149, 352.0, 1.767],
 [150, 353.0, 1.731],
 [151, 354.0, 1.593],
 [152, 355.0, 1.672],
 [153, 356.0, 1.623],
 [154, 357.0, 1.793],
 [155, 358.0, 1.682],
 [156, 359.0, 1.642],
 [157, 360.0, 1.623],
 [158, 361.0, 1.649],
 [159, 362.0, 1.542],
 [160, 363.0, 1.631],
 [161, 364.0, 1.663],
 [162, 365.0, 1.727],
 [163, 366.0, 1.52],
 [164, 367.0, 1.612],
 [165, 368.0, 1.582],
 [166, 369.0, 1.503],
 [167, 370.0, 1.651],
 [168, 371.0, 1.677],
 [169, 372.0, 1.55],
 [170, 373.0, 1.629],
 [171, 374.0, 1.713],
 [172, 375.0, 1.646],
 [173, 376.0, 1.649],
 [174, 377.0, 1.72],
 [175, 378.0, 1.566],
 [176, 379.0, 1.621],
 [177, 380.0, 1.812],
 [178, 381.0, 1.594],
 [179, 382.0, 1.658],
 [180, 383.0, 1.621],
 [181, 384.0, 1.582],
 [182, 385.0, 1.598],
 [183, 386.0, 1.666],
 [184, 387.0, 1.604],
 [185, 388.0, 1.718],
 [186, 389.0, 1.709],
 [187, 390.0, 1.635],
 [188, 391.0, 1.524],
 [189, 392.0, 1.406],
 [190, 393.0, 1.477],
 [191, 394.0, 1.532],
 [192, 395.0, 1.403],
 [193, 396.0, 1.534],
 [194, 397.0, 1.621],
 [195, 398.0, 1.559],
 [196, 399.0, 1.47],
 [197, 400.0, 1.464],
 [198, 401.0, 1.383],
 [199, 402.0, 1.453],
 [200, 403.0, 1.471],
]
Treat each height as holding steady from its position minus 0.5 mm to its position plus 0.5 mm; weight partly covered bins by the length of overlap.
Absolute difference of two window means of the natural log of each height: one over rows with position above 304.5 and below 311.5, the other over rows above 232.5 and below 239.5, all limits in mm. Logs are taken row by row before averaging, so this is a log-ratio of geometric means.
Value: 0.075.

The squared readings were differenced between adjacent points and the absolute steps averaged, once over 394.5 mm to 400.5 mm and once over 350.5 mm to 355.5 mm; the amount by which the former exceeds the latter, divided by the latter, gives -0.44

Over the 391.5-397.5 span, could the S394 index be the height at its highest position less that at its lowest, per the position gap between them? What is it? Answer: 0.04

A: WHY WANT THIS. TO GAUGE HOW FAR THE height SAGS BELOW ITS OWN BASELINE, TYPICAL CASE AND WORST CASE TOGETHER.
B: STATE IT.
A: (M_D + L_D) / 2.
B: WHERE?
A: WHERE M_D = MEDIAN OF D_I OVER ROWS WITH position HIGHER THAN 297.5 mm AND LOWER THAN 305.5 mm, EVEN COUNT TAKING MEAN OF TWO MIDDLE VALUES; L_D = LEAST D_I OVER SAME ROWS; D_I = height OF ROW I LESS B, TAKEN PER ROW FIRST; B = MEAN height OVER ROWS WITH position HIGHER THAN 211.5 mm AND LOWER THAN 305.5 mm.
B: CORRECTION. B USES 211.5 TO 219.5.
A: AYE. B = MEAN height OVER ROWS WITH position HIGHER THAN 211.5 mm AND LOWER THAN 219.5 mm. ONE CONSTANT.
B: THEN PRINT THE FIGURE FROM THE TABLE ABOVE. 0.11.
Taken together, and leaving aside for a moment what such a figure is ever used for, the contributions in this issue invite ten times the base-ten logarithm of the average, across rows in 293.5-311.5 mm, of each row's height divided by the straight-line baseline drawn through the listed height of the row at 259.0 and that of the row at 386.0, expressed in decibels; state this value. 0.21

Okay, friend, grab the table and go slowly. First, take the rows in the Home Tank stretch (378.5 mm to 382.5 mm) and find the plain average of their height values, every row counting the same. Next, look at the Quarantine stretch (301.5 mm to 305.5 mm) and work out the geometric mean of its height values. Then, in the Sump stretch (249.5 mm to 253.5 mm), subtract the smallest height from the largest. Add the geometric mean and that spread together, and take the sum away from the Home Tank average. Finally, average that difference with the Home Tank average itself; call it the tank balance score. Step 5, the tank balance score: 0.81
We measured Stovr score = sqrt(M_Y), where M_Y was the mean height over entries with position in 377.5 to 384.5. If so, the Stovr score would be 1.28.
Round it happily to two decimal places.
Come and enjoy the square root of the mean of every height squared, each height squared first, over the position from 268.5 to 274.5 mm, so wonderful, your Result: 1.59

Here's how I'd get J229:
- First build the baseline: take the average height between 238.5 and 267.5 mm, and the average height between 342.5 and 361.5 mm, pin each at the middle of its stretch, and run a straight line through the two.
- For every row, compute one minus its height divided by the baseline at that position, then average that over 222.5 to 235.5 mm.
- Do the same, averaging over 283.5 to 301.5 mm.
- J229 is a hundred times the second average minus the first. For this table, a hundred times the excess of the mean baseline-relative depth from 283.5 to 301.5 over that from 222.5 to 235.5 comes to 1.8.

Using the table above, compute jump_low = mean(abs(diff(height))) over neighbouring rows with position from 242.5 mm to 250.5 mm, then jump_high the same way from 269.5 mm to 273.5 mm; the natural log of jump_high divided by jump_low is 1.1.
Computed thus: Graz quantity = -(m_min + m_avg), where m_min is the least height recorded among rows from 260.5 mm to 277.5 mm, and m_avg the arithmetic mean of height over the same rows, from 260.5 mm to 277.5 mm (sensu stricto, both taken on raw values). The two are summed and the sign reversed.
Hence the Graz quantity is -2.9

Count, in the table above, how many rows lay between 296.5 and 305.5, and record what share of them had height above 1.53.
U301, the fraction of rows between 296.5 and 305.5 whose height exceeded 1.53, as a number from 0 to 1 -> 0.67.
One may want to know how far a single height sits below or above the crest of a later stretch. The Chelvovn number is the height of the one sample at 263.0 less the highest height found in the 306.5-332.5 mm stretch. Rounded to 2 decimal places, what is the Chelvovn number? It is -0.45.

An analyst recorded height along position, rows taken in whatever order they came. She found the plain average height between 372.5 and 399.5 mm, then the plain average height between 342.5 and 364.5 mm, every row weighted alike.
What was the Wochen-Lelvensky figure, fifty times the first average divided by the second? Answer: 47.8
